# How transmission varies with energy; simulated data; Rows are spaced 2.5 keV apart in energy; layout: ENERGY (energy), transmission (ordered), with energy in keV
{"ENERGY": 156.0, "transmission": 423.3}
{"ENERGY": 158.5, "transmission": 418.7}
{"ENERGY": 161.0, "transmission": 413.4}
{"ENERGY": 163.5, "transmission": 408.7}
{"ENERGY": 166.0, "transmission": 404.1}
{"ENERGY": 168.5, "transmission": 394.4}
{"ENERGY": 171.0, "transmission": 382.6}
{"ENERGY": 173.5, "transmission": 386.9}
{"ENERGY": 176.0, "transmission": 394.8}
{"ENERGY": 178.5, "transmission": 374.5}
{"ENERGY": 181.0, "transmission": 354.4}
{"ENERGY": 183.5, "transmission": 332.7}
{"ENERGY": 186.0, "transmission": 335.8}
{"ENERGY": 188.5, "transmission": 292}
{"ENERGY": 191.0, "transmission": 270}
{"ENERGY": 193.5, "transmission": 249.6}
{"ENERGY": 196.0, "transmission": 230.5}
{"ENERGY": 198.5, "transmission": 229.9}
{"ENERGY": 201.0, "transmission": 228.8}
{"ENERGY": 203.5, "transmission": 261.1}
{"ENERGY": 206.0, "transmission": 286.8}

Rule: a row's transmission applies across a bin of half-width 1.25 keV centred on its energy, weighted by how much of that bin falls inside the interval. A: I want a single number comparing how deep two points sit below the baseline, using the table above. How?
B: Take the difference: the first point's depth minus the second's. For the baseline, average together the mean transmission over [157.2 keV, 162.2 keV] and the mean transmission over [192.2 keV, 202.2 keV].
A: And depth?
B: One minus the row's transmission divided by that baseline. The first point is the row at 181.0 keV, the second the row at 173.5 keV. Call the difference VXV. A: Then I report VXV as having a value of 0.100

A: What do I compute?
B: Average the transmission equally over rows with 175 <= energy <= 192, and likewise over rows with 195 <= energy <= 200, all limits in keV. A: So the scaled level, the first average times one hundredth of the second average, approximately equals 774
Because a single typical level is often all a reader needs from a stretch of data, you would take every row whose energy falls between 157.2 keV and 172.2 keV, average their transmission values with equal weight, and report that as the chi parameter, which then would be 404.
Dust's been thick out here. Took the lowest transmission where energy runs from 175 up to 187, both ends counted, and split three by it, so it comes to 0.0090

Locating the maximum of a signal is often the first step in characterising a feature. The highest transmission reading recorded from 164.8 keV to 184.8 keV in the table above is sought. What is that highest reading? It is 404.1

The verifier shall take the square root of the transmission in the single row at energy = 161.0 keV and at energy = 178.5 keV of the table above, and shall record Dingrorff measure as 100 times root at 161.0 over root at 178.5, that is 105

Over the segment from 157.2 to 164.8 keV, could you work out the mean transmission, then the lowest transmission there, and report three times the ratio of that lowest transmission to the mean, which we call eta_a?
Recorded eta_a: 2.96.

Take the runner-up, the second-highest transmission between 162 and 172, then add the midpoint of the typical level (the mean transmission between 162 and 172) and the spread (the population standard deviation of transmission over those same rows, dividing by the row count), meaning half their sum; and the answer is 608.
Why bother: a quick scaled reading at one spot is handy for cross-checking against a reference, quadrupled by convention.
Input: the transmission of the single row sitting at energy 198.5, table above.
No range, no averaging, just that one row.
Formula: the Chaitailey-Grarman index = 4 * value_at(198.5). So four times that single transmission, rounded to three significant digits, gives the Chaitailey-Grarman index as 920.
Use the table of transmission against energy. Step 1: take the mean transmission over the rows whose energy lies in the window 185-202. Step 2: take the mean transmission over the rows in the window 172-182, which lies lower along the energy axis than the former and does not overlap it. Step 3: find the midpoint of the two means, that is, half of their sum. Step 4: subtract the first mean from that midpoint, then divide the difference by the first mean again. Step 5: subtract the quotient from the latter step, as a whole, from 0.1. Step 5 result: -0.12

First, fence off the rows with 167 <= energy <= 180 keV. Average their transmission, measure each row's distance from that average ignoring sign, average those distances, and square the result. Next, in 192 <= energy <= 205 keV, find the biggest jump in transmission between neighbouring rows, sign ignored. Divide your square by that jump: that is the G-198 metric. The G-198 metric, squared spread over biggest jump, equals 1.3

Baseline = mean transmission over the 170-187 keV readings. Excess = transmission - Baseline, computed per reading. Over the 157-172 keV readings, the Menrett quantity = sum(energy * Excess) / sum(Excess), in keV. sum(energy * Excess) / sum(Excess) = 163.4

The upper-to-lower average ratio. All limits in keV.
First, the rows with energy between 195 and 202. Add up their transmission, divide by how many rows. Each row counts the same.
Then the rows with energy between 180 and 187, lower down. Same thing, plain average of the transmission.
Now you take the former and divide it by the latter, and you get 0.67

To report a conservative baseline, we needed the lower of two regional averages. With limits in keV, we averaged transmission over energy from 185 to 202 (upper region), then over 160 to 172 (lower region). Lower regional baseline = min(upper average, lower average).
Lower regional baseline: 262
